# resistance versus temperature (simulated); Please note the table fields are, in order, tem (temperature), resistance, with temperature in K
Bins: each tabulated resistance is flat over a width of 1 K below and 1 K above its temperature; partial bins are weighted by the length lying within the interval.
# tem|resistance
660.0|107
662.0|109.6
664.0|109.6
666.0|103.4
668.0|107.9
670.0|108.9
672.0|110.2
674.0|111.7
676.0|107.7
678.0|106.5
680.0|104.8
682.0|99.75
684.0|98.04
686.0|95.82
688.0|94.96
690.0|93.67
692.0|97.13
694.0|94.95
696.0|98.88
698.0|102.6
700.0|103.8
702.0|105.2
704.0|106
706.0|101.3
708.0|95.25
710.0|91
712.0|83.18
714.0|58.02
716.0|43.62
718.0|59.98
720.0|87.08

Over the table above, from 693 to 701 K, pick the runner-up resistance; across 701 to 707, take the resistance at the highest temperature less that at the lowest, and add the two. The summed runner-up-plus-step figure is 99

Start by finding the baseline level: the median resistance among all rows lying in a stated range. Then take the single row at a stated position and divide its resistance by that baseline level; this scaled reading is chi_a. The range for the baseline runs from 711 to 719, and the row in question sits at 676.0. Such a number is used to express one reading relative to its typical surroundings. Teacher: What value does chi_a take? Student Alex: 1.83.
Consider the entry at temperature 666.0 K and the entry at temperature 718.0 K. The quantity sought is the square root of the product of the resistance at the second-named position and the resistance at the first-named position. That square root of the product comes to 79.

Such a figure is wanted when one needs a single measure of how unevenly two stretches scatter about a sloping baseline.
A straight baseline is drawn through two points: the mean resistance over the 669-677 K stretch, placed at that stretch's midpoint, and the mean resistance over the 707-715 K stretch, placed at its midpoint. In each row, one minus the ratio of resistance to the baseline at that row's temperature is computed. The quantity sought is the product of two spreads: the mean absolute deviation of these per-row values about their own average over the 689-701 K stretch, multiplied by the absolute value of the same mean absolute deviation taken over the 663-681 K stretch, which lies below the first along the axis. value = 0.0019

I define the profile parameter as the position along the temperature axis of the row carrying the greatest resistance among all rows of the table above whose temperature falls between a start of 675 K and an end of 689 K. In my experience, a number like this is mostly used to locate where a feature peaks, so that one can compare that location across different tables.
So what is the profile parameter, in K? 676.0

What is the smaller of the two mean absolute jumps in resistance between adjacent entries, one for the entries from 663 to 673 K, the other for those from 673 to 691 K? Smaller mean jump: 2.3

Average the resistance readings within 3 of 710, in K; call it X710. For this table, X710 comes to 90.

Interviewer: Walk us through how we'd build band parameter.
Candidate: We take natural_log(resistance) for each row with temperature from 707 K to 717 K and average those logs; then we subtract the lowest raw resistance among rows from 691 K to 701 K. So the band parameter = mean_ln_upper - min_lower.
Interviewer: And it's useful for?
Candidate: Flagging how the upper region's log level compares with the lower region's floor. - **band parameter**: -91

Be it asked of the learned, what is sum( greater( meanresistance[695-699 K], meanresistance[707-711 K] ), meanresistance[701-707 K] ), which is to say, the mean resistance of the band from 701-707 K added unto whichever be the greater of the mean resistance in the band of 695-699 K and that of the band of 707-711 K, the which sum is 205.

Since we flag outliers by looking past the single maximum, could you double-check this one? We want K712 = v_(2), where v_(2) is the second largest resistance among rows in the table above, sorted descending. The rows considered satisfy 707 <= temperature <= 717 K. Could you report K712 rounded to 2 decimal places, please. 91.00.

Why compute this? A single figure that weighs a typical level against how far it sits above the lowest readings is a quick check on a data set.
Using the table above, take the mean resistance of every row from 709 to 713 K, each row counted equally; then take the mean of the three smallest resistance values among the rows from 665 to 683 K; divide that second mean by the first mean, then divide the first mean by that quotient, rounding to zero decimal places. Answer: 74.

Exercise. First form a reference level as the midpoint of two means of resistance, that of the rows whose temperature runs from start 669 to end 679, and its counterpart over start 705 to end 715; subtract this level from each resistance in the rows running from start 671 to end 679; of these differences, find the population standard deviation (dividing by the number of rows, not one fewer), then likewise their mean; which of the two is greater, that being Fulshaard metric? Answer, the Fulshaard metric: 12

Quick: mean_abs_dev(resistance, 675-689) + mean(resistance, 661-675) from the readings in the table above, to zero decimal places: 113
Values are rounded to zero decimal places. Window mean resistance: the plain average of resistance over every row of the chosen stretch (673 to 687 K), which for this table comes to 103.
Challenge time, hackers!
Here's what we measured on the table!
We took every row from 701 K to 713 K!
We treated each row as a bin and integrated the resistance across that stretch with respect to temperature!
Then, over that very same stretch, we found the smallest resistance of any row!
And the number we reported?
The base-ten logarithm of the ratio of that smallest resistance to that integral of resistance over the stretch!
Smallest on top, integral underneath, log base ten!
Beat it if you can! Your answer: -1.15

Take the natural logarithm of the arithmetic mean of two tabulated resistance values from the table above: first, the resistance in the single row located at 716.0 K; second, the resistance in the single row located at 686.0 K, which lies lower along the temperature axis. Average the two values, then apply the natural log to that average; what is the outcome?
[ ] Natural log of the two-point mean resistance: 4.24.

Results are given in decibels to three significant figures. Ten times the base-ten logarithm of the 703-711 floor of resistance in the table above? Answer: 19.6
